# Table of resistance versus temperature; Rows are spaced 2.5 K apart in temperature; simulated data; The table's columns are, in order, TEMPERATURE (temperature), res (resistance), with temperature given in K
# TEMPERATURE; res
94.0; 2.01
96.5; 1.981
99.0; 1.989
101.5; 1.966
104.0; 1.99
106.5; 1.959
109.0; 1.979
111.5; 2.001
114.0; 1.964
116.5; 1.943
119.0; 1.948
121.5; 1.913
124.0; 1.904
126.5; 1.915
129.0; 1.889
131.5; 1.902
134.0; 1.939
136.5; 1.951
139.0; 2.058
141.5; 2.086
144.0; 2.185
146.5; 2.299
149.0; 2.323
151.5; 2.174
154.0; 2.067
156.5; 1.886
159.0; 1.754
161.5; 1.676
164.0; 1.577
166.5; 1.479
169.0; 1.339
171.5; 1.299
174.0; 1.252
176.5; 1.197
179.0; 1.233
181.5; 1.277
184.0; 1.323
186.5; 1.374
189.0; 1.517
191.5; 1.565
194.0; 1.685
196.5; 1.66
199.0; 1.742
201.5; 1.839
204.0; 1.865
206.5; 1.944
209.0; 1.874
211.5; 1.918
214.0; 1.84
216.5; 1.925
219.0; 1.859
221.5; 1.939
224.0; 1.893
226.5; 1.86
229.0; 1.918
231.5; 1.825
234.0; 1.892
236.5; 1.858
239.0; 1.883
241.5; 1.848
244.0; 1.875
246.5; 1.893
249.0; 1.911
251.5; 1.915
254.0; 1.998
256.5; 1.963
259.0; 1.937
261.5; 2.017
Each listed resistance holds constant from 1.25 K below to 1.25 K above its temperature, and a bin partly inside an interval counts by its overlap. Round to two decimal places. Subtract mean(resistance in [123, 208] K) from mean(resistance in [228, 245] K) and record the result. 0.13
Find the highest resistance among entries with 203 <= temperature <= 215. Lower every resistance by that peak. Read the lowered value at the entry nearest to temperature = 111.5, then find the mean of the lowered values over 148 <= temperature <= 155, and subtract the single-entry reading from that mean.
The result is 0.19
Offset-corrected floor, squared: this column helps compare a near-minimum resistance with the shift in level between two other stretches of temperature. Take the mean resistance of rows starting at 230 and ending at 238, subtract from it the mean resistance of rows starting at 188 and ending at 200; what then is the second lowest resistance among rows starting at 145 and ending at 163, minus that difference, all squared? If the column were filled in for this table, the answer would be 2.3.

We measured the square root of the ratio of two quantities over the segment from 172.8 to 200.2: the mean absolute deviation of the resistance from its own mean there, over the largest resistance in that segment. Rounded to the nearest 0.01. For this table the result 0.32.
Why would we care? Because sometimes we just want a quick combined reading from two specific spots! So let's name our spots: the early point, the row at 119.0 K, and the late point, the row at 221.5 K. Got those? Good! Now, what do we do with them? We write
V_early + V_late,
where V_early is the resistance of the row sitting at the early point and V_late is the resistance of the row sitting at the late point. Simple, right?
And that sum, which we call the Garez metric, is 3.9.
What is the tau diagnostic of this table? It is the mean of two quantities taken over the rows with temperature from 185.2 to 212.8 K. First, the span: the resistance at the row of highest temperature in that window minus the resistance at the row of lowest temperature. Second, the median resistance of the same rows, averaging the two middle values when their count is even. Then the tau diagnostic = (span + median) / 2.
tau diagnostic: 1.1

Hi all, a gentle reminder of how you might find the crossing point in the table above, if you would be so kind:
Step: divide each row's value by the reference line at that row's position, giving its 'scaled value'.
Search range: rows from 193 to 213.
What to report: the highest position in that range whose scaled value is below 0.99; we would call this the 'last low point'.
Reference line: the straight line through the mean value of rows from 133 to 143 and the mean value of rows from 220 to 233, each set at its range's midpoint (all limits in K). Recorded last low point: 209.0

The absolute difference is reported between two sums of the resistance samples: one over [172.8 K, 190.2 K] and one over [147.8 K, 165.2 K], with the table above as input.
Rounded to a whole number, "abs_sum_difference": 4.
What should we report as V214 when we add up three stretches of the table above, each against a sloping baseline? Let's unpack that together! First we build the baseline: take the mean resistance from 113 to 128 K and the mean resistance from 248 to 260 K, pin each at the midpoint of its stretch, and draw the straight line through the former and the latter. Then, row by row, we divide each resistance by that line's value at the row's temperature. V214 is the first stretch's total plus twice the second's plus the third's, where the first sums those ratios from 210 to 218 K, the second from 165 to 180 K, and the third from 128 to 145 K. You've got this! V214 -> 18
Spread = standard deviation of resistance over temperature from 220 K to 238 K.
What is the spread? 0.04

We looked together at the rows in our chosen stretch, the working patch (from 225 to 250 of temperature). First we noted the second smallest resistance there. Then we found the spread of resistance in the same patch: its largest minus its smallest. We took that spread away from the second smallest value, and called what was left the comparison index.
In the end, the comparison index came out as 1.8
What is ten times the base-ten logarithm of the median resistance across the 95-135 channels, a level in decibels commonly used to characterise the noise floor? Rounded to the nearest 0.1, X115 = 2.9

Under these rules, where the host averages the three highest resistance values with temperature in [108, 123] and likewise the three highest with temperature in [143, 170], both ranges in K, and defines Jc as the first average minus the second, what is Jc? -0.29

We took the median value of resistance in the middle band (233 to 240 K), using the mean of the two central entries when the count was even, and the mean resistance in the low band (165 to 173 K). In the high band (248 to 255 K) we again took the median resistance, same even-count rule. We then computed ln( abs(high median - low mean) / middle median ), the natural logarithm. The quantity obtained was -1.2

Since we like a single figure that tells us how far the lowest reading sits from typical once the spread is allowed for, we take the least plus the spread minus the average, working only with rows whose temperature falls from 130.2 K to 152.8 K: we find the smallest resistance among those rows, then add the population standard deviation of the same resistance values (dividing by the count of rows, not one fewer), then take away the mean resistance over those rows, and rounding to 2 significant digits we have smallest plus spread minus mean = -0.054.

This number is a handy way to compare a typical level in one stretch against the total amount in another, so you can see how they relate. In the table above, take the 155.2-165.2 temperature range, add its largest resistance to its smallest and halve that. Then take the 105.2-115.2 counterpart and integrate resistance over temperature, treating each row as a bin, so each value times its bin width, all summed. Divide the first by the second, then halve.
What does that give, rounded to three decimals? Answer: 0.044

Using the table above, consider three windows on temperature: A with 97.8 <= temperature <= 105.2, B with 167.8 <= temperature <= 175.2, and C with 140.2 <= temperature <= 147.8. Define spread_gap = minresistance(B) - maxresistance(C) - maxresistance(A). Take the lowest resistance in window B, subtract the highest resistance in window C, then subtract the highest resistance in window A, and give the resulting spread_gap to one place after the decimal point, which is -3.0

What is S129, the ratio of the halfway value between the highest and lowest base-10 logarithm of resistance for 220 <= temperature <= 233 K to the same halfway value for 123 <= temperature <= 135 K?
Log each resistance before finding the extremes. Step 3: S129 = 0.97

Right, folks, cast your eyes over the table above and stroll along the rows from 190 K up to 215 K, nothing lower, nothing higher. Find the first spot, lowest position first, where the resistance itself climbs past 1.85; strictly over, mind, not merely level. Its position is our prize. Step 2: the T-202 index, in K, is 204.0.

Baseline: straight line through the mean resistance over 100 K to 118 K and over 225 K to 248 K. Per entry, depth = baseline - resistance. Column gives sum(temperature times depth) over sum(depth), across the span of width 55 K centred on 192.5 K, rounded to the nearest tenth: 180.2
